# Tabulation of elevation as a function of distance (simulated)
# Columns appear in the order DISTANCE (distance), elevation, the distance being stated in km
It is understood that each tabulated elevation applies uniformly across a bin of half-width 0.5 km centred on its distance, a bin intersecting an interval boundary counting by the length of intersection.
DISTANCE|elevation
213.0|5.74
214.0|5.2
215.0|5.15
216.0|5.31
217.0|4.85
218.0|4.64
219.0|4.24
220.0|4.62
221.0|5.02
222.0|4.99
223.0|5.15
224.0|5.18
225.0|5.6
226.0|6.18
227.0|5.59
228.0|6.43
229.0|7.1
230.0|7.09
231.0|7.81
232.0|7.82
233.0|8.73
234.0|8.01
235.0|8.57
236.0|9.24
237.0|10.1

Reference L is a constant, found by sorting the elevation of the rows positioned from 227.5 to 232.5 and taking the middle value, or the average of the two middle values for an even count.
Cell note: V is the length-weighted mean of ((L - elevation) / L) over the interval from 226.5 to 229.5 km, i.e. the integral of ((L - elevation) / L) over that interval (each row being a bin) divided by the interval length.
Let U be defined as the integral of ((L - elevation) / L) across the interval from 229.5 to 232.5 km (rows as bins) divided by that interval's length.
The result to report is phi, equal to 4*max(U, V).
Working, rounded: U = -0.07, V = 0.10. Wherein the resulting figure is 0.41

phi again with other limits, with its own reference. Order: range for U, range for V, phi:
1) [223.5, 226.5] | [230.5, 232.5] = 0.82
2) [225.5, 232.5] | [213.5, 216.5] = 1.06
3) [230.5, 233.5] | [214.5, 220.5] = 1.29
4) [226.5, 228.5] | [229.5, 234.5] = 0.61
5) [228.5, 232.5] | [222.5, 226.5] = 0.89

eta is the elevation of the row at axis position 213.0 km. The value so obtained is 5.74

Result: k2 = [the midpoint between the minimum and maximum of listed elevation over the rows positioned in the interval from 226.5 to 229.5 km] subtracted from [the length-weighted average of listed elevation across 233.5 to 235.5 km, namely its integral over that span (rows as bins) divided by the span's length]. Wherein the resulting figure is 2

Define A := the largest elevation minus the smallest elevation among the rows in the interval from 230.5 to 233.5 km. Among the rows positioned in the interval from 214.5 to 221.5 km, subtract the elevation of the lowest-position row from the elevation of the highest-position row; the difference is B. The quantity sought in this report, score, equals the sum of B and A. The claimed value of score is 0.8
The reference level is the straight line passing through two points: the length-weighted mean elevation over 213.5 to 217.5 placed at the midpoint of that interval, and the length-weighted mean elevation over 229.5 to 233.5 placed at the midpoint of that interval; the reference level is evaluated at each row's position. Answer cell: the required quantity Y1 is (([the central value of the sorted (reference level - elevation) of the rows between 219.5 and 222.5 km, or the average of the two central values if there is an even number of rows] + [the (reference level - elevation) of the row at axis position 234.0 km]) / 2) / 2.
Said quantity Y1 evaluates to 0.38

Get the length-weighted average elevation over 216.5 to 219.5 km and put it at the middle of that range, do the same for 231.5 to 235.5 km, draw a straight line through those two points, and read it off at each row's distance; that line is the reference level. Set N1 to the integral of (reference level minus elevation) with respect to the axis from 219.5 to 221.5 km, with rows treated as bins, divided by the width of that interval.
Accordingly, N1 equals 0.35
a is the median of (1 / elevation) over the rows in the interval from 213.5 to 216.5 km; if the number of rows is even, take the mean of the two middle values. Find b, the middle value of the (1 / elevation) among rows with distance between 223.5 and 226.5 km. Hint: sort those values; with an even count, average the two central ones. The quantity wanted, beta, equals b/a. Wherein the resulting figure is 0.9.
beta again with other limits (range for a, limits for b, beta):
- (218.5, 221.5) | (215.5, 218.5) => 1.0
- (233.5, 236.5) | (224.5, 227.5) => 1.5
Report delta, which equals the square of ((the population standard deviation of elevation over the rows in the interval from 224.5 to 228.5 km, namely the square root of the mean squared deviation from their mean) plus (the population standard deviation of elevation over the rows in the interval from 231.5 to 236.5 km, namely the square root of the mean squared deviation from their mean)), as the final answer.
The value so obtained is 0.8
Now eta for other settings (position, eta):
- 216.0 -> 5.31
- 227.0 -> 5.59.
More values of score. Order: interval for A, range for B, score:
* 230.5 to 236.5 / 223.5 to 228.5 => 2.7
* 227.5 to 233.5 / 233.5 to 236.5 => 3.5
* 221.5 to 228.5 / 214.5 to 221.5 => 1.3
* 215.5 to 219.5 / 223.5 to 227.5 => 1.5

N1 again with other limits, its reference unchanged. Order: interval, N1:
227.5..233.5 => 0.07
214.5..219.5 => -0.50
